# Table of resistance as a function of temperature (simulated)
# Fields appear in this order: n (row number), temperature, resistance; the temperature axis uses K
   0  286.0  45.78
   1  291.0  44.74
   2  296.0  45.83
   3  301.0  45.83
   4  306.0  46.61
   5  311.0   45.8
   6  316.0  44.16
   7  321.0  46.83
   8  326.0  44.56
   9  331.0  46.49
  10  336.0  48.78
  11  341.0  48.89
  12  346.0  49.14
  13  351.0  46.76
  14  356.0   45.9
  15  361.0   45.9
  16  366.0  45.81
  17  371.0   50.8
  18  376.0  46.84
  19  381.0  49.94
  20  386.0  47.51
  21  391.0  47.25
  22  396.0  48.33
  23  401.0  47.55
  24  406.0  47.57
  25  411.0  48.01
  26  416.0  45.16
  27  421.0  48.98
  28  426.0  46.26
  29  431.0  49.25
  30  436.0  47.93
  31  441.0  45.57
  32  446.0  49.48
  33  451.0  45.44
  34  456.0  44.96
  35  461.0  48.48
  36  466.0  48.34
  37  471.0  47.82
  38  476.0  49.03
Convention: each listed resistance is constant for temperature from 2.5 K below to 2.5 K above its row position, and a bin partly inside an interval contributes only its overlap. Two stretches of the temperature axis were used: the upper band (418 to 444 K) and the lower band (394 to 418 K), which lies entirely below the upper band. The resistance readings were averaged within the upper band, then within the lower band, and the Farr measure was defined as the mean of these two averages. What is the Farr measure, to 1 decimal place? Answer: 47.5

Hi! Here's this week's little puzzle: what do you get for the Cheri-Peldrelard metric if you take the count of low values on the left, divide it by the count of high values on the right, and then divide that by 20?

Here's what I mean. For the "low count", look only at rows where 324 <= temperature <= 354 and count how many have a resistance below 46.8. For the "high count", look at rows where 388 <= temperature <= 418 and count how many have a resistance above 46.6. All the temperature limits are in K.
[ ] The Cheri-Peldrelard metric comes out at 0.030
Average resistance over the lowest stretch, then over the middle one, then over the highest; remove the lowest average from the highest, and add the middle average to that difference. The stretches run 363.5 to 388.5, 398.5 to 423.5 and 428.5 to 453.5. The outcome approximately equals 46.8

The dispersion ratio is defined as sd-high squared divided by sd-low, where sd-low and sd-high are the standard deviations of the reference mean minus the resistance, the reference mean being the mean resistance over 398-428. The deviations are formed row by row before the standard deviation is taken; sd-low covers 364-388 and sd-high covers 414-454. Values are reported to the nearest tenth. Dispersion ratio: 1.6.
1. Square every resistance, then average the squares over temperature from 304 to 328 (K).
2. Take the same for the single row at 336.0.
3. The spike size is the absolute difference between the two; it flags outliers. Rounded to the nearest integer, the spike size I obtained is 300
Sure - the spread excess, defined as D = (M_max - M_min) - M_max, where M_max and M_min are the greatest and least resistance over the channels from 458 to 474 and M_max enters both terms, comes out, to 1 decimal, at -47.8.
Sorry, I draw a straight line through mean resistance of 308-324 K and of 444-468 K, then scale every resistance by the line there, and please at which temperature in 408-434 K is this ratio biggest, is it 431.0 K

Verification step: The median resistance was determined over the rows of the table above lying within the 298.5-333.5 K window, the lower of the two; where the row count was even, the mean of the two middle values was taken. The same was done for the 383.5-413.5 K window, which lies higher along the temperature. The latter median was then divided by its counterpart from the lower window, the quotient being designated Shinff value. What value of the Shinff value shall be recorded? 1.04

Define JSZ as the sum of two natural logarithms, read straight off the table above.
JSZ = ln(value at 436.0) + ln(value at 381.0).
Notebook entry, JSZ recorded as 7.78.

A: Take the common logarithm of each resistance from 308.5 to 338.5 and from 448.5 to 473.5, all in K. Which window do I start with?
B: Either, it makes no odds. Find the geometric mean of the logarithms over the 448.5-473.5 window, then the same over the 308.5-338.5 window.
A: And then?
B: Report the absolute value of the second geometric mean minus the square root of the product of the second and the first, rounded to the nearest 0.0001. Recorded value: 0.0042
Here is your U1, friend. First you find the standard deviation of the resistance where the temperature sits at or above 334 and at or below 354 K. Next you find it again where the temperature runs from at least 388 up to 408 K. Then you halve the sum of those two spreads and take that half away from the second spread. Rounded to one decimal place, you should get -0.3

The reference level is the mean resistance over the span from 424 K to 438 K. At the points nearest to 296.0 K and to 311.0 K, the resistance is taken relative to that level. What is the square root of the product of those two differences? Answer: 2.0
